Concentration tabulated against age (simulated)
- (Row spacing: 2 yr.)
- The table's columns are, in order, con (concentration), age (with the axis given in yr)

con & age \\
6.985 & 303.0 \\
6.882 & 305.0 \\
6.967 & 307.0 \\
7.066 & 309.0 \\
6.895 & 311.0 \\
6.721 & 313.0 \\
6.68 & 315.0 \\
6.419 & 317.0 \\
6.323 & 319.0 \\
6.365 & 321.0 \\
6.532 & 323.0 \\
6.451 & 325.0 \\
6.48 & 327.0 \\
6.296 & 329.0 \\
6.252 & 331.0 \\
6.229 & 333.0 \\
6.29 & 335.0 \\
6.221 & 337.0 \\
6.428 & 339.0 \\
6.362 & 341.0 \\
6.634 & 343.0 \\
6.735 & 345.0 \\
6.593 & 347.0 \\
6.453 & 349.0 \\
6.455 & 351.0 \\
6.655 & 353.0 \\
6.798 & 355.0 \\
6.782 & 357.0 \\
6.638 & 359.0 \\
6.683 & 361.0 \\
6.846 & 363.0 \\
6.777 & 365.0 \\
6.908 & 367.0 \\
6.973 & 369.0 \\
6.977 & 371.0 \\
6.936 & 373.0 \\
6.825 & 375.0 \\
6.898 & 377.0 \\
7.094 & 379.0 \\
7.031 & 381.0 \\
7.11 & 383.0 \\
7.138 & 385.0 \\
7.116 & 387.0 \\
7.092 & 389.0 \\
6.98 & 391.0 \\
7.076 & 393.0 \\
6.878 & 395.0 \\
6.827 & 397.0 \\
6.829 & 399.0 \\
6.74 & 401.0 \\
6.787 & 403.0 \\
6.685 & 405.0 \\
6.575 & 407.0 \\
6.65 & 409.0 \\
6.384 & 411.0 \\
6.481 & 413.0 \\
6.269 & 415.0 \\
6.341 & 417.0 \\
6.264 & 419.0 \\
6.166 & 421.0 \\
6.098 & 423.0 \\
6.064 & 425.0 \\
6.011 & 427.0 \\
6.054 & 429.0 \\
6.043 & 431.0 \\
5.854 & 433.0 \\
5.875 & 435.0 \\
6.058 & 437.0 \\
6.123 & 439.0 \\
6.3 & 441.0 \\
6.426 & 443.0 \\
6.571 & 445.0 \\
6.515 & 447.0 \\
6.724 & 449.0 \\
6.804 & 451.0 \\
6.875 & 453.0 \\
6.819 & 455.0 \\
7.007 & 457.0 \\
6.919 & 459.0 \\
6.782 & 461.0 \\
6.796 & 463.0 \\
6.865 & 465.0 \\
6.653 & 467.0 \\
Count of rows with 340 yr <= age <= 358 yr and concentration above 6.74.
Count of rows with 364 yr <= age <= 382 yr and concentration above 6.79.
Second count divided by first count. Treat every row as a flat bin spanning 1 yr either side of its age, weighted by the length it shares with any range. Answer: 4.0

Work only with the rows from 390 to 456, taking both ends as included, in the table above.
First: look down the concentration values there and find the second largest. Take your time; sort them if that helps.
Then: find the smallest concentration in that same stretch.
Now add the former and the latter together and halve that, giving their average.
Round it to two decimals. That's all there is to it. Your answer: 6.42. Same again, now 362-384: 6.94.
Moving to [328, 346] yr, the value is 6.43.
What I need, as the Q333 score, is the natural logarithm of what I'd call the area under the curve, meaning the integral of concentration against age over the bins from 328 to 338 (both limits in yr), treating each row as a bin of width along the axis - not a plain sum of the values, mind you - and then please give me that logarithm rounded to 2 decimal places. 4.14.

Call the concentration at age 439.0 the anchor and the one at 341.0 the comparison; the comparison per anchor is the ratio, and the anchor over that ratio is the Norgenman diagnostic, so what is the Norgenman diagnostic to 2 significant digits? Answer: 5.9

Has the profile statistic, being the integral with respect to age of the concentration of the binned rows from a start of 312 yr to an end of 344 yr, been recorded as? 205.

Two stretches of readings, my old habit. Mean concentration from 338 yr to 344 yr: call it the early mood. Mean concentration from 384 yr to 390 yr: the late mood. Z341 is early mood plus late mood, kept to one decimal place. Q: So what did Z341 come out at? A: 13.6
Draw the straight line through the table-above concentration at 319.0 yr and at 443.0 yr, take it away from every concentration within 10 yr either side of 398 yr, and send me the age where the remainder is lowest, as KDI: 407.0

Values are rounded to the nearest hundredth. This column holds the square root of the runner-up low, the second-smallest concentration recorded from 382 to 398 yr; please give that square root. 2.62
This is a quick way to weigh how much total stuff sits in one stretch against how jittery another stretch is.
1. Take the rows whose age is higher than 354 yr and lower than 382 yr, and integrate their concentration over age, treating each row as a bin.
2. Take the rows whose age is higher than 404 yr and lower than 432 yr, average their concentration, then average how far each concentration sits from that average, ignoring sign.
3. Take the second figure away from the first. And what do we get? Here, 192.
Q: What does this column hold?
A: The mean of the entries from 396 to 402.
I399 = 6.8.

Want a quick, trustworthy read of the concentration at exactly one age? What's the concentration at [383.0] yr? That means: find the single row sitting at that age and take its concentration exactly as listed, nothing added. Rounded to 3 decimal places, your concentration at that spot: 7.110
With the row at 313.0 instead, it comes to 6.721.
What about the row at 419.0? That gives 6.264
